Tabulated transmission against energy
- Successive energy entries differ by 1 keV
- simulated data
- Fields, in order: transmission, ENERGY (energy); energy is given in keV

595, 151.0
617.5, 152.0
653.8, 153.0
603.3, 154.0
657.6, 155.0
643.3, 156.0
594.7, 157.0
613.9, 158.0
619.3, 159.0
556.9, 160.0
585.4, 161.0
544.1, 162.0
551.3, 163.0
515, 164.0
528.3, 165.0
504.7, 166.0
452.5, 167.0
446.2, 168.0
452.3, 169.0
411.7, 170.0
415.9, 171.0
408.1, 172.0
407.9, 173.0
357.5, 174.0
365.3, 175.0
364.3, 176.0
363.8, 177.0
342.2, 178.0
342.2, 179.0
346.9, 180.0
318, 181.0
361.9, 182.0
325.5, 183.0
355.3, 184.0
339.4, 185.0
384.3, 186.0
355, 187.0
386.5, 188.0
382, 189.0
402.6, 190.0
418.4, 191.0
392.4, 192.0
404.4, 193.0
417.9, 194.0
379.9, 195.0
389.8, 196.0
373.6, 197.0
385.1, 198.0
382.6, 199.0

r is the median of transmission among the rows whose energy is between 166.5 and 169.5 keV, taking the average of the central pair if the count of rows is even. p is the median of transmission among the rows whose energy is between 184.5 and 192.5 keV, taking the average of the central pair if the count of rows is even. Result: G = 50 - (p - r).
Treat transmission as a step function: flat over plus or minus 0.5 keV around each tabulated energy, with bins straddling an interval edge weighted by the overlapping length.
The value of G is 117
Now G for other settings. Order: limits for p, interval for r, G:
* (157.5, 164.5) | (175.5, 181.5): -162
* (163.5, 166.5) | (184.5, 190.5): -82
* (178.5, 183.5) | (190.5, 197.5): 100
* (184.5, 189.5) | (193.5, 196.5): 58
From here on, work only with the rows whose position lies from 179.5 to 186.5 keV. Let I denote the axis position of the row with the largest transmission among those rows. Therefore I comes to 186.0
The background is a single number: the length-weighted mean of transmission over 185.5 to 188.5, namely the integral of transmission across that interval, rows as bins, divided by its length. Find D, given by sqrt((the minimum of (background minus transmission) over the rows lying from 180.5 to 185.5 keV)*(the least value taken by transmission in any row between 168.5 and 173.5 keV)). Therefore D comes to 74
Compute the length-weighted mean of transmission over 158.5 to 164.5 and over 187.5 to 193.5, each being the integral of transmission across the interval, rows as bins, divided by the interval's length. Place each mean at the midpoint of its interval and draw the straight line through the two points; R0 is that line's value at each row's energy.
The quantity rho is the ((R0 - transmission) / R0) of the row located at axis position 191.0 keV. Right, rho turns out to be -0.06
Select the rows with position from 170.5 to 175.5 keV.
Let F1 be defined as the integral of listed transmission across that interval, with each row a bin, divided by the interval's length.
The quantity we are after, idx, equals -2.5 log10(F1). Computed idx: -6.48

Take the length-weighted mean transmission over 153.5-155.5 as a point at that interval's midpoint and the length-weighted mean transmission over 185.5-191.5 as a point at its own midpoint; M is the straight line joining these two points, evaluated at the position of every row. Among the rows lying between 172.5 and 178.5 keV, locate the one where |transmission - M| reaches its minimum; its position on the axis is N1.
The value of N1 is 173.0 keV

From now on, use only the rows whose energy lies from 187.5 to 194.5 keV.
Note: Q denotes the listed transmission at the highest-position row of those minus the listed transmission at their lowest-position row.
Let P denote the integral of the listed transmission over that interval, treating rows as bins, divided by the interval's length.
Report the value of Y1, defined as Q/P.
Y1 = 0.08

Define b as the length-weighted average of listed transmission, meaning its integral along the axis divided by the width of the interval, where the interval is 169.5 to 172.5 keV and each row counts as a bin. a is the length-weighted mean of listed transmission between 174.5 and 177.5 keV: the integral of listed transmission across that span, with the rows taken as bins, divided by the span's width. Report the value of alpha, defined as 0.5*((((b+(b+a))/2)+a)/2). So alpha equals 240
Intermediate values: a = 364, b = 412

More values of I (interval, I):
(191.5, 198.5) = 194.0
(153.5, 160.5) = 155.0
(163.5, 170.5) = 165.0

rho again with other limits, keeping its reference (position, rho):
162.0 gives 0.03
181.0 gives 0.30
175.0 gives 0.25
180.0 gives 0.24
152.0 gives 0.00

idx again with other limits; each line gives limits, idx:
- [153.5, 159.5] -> -6.98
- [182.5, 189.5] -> -6.39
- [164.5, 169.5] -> -6.70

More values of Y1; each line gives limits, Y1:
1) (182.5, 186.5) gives 0.17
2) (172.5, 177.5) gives -0.12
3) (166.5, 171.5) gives -0.08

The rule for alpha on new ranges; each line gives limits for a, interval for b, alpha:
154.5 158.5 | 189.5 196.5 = 335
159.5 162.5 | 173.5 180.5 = 299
